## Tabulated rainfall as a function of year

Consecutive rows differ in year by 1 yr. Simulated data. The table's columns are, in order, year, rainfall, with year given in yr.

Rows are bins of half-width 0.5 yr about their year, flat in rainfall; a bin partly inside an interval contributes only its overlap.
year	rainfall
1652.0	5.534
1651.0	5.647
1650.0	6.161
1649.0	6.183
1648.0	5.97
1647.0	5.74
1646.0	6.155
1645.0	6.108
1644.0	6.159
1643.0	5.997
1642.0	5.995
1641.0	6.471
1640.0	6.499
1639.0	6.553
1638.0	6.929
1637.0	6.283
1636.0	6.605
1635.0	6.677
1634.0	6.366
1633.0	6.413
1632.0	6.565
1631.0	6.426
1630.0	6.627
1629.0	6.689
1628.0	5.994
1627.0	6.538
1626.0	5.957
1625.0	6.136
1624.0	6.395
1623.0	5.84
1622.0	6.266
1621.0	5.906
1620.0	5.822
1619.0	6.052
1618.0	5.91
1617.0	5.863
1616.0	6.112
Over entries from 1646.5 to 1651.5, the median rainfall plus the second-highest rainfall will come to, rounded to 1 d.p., 12.1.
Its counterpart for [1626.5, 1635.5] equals 13.2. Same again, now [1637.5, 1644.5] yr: 13.0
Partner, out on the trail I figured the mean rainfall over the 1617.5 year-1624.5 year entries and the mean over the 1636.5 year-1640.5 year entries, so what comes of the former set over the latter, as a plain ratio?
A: 0.92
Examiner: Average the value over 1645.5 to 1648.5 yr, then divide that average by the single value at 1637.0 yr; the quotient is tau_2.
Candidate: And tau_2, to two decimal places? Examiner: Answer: 0.95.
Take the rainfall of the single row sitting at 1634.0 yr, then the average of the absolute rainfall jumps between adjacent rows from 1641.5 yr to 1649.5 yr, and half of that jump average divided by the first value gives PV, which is 0.0126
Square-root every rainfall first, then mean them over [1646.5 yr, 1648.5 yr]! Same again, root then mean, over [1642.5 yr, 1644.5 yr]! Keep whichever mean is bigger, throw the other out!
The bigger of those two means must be 2.47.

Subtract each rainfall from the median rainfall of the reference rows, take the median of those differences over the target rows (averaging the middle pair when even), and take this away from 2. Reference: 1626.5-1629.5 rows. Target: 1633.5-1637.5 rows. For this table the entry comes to 1.95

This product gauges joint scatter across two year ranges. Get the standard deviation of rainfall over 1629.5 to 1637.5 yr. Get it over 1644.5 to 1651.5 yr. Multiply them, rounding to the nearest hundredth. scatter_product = 0.03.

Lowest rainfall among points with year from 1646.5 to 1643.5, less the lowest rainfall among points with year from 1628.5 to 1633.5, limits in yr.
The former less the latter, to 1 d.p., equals -0.3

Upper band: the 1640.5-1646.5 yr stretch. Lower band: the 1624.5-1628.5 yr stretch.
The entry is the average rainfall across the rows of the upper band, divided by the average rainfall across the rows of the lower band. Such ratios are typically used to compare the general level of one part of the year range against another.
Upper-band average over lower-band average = 1.00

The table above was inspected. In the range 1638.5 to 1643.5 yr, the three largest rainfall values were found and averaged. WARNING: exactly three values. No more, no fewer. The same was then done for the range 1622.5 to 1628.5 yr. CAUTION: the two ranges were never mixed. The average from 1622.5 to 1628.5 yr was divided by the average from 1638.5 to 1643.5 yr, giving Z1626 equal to 0.98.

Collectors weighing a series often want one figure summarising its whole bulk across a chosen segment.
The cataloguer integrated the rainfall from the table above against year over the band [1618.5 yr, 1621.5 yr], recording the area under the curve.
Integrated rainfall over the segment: 17.8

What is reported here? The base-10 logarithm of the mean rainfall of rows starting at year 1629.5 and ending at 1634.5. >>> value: 0.812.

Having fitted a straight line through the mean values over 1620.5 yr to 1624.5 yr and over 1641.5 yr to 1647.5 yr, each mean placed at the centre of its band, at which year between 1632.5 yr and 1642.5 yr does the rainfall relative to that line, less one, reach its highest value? 1638.0 yr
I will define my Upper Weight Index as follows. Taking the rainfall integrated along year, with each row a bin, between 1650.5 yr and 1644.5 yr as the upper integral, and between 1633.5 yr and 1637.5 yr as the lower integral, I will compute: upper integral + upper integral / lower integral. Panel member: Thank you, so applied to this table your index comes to 38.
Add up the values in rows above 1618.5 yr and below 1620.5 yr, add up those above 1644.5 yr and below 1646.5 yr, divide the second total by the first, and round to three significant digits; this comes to 1.03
